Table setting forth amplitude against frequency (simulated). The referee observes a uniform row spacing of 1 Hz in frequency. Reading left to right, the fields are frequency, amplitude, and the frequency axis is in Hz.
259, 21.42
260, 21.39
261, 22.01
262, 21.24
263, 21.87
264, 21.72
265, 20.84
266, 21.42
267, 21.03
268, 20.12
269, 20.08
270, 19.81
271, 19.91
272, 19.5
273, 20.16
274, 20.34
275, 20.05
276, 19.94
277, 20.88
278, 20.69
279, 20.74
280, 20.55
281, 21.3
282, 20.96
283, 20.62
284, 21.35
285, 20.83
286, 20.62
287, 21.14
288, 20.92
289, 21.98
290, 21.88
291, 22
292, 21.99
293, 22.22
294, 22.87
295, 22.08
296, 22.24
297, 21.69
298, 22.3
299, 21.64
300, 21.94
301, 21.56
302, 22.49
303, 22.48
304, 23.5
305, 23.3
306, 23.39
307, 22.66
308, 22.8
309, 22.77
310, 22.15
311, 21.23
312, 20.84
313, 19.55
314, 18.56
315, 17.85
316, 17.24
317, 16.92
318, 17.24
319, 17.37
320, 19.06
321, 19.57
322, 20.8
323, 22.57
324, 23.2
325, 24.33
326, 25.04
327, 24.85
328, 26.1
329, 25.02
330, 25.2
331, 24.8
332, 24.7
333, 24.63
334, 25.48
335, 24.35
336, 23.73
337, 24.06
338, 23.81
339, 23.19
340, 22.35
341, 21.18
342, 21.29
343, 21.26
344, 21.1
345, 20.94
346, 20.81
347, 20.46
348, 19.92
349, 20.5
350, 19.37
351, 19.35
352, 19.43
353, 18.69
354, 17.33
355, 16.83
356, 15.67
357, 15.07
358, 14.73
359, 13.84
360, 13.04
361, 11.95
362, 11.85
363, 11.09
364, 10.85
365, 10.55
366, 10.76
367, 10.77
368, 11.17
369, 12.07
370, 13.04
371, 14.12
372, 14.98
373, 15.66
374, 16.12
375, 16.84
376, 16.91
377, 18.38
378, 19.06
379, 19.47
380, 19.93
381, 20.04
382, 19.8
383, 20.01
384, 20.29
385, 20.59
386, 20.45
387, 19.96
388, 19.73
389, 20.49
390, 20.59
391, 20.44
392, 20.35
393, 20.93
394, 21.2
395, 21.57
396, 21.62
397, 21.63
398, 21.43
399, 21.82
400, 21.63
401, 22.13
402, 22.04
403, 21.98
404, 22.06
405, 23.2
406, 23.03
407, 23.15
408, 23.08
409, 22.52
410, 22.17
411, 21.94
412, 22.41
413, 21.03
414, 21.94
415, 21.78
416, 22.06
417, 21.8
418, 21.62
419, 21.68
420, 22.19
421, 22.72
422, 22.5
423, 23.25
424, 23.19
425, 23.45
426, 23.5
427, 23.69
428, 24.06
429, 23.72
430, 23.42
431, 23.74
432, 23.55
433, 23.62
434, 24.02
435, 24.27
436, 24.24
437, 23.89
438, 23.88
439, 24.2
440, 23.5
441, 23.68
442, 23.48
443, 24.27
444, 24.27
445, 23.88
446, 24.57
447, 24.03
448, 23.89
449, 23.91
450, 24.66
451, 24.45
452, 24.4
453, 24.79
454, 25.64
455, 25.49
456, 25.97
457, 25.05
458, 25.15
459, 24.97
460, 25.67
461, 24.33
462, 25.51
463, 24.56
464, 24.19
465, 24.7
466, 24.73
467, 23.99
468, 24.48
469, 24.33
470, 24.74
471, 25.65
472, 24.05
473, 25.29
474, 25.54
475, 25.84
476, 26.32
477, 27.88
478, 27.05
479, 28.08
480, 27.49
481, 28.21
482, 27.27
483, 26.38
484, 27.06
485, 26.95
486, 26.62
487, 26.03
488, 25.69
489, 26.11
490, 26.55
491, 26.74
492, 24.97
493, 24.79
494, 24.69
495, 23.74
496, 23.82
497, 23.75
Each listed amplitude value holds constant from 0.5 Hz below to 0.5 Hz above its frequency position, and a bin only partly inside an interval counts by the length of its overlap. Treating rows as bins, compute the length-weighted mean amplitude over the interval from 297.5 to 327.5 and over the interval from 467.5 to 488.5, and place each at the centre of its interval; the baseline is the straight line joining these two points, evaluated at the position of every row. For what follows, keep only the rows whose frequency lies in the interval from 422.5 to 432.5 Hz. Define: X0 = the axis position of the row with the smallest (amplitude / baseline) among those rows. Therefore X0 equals 424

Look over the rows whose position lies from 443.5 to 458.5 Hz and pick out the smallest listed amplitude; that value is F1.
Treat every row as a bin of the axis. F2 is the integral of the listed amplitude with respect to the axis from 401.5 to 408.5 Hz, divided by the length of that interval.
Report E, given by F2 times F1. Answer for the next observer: 541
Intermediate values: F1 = 23.88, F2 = 22.6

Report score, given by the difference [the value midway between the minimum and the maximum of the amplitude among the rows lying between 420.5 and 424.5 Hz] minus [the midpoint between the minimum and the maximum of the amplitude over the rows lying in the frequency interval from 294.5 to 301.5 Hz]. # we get 0.9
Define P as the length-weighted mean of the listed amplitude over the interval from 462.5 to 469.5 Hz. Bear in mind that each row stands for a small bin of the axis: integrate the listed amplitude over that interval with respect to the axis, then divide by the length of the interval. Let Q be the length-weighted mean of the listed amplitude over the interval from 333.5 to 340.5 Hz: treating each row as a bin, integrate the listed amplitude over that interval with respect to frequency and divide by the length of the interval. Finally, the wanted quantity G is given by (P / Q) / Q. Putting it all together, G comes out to 0.04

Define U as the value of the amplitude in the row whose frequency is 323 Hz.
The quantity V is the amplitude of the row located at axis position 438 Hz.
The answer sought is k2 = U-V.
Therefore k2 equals -1.3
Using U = 22.57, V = 23.88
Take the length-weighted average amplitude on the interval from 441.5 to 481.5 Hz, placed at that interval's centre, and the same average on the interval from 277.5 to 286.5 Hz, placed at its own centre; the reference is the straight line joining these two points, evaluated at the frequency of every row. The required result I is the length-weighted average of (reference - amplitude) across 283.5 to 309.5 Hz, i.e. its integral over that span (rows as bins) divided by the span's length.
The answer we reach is -0.9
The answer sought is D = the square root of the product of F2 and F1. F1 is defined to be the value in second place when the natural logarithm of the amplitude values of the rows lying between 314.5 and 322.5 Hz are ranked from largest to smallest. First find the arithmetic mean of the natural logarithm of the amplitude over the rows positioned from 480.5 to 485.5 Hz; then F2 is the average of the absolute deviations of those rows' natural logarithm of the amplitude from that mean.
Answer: 0.22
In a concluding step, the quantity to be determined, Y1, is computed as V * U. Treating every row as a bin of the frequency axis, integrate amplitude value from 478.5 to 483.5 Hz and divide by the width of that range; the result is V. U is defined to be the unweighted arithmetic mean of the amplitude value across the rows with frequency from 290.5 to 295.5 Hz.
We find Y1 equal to 611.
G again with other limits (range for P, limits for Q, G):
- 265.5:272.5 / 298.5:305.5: 0.04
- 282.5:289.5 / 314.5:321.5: 0.07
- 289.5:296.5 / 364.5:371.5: 0.16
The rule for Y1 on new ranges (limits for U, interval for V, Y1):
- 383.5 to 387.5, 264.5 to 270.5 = 418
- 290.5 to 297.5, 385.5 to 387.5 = 448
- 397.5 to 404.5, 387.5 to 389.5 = 440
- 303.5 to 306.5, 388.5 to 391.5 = 480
